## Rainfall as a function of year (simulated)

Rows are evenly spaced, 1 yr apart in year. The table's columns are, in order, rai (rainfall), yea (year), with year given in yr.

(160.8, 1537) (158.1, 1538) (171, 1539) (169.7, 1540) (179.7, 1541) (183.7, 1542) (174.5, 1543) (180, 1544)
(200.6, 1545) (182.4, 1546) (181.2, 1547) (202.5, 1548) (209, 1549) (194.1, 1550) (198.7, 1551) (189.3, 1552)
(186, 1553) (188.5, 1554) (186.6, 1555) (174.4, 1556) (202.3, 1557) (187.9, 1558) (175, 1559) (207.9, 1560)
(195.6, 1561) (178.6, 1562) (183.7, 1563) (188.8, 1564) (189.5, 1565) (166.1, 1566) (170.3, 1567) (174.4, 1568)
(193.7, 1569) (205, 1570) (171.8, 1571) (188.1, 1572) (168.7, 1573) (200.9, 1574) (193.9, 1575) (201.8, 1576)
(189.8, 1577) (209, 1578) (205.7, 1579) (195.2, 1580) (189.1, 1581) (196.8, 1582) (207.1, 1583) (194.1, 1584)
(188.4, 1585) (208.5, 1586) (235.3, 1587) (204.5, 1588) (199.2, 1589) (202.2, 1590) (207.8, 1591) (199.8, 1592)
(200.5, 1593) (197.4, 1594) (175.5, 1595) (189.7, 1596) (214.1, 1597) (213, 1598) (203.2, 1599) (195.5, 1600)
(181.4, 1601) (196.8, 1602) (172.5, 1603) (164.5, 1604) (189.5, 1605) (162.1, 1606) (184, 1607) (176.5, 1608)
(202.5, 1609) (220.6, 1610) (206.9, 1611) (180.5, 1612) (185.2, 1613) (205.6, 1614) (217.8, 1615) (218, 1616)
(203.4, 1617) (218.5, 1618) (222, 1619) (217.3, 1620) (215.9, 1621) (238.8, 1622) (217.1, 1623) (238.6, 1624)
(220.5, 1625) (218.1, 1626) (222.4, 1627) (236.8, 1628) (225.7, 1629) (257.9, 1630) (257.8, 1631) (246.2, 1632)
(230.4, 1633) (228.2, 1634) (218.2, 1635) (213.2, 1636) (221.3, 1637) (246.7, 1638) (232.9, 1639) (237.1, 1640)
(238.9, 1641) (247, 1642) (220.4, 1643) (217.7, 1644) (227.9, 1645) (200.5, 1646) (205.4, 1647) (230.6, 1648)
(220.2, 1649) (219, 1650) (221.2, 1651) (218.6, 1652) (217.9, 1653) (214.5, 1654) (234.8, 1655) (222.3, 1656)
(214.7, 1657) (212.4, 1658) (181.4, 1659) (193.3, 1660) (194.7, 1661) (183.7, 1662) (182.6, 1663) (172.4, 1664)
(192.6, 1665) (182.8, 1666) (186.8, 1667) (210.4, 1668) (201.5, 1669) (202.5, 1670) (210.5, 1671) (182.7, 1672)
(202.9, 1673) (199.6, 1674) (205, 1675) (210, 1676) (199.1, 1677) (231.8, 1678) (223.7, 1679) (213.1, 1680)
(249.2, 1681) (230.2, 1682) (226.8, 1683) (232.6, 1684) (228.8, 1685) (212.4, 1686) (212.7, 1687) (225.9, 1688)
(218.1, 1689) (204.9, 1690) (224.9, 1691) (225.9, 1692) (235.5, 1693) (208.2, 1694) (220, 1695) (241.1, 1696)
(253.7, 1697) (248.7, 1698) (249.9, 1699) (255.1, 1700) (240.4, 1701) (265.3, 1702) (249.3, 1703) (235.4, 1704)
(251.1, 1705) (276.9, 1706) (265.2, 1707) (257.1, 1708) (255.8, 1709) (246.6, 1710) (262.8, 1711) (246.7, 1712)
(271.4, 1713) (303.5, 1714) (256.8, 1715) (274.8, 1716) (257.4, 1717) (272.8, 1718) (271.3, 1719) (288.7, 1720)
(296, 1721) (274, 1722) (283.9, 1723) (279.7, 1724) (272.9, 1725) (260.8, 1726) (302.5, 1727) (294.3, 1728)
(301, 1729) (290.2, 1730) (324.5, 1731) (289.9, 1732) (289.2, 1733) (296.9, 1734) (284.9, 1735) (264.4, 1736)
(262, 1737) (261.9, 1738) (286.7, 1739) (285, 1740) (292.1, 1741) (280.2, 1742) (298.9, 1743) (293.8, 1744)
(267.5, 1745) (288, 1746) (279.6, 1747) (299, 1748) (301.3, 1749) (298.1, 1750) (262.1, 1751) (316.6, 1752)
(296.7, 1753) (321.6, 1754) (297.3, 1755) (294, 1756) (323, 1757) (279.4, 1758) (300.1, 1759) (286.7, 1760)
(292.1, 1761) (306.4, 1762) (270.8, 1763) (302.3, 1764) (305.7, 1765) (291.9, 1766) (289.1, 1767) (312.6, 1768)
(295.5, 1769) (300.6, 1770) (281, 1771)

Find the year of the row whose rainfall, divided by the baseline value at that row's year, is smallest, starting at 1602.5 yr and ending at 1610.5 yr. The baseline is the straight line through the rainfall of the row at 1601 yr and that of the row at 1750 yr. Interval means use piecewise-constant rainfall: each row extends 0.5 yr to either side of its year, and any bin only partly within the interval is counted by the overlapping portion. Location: 1606 yr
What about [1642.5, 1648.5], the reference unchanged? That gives 1646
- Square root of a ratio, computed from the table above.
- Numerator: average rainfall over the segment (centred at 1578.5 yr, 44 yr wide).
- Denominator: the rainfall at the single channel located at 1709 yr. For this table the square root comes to 0.87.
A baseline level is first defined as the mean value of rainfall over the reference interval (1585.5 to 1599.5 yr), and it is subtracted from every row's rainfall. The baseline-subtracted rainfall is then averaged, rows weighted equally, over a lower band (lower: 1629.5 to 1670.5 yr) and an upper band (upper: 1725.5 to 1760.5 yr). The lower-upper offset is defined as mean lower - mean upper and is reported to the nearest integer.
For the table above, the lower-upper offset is -75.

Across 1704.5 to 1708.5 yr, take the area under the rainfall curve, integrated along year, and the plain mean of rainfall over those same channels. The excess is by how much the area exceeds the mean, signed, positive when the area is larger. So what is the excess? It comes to 788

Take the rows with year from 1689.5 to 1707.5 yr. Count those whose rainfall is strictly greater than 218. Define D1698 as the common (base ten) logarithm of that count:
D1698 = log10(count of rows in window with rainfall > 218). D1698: 1.20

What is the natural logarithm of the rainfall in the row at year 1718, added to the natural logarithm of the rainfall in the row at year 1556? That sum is 10.8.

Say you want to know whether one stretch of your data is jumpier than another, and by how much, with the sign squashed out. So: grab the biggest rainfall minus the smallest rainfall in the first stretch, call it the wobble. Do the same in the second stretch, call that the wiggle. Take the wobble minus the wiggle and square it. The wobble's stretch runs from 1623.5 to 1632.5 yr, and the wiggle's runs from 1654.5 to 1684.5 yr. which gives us 1369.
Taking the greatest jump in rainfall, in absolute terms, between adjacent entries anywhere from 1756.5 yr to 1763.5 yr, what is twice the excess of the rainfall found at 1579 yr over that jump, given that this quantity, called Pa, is 324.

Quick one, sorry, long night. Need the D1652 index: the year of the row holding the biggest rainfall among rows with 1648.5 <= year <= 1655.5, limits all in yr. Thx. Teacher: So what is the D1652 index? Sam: 1655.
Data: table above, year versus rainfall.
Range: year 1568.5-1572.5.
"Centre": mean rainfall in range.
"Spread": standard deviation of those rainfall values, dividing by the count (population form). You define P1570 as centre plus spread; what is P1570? 202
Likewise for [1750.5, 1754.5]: 323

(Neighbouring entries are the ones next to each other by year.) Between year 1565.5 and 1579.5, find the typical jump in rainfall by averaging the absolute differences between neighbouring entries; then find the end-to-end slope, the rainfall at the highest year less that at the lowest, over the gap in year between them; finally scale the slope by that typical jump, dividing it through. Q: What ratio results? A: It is 0.21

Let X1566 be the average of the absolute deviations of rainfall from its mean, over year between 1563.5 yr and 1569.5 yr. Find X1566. 10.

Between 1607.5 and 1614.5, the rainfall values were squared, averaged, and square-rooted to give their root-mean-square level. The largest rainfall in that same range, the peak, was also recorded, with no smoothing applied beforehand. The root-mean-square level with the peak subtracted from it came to -23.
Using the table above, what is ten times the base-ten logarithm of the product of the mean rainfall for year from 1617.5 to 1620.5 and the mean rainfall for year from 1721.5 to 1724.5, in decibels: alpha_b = 47.9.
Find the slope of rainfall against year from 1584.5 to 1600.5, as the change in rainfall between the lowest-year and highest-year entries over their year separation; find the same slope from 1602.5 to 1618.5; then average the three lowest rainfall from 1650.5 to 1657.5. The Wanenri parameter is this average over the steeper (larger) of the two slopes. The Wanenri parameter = 70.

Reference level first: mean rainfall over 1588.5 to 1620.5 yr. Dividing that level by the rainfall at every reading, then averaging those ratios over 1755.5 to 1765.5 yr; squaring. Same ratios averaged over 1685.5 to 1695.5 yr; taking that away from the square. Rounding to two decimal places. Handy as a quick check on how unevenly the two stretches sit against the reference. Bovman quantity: -0.46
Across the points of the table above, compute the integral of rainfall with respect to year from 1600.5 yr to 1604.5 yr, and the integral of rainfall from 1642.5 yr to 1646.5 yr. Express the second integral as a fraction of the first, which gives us 1.2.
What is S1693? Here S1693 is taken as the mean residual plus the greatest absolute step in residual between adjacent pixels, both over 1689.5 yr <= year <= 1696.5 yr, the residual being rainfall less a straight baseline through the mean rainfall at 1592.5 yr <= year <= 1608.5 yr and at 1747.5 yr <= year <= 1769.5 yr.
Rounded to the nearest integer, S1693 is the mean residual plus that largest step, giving -1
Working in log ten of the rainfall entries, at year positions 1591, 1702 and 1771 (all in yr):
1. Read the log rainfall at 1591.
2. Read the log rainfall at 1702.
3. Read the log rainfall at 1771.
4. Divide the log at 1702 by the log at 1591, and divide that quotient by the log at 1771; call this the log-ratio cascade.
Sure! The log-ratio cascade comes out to 0.427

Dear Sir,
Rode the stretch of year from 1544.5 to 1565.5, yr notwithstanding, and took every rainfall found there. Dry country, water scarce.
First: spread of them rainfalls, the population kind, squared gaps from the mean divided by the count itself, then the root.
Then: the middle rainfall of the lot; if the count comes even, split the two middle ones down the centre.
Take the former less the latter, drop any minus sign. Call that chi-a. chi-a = 179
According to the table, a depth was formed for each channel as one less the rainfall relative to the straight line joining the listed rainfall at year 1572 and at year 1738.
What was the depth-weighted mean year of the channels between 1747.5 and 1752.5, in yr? 1749.9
